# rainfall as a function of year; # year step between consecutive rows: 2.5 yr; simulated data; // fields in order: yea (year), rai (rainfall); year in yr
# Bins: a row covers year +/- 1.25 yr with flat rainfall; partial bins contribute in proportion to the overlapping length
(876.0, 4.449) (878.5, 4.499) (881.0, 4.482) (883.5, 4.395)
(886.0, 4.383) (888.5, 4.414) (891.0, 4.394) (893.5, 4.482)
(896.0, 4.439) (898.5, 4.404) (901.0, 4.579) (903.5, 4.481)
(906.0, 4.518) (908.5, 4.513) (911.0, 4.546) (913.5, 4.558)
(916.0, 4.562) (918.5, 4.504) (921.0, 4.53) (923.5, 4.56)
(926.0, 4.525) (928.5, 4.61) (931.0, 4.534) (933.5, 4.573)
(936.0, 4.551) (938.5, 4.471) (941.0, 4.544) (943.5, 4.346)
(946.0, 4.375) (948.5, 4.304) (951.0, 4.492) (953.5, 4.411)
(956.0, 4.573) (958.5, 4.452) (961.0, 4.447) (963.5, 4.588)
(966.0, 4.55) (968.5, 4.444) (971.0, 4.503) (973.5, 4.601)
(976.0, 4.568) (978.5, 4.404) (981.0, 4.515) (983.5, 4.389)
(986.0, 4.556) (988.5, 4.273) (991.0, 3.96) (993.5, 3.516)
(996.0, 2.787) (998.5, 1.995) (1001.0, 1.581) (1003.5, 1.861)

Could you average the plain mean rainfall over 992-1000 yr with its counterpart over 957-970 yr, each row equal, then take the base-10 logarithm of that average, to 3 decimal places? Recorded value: 0.560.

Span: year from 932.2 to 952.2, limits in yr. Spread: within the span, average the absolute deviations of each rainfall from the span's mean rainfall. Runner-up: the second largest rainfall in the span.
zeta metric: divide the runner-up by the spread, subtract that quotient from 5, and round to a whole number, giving -48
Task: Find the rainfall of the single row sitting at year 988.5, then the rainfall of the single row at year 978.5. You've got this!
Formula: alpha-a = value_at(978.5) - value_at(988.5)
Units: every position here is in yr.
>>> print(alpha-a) 0.13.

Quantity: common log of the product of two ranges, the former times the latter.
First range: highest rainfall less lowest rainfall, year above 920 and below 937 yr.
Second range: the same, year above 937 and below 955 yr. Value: -1.7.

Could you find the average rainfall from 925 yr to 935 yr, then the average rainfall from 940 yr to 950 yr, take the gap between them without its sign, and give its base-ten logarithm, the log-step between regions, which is -0.8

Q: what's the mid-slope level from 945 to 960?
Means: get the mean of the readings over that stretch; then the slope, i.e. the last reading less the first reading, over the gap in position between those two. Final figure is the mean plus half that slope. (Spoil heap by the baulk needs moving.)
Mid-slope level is 4.44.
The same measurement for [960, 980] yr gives 4.51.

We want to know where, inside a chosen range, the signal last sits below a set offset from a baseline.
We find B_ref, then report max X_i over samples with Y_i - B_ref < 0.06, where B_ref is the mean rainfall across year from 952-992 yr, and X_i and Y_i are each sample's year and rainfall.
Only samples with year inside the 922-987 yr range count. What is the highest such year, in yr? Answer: 983.5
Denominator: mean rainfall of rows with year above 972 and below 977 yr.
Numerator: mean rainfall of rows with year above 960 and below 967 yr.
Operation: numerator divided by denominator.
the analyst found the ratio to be 0.99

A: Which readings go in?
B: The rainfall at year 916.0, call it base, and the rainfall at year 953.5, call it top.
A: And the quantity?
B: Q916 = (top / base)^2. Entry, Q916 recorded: 0.93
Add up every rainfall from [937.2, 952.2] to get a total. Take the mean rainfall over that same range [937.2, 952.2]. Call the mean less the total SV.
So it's -22.1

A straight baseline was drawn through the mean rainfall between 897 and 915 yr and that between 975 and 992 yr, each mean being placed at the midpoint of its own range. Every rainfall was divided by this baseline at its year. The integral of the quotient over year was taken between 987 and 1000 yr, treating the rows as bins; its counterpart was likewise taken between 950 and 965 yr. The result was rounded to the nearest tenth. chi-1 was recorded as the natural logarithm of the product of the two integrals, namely 5.0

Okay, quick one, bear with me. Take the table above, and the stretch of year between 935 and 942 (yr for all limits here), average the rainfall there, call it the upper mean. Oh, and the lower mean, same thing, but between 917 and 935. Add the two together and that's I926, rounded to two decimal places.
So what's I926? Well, 9.07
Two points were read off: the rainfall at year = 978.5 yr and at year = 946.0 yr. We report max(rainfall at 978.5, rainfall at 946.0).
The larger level 4.404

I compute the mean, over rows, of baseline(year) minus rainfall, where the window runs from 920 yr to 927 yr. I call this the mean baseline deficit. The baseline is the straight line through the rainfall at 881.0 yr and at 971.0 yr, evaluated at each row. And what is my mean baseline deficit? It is -0.05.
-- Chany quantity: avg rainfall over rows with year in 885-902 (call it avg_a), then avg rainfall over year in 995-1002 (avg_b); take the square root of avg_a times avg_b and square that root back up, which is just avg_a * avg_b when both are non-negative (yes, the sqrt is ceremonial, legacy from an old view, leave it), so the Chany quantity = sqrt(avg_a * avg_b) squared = 9.4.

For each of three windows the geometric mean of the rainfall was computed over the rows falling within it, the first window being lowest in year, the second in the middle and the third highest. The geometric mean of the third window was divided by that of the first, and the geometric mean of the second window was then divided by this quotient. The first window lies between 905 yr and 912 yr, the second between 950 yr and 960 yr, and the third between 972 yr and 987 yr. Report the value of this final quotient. 4.50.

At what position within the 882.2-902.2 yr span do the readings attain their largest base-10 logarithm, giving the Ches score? 901.0 yr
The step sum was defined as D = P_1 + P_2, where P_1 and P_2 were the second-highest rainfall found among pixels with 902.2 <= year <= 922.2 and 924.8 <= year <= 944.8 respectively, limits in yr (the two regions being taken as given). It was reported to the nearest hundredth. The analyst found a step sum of 9.13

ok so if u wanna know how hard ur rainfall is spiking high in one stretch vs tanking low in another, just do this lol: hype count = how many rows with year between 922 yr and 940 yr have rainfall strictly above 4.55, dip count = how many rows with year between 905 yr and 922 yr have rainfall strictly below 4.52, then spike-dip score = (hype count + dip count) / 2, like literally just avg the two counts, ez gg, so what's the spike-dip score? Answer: 3.5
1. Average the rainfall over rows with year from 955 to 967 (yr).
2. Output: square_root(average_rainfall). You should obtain 2.126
